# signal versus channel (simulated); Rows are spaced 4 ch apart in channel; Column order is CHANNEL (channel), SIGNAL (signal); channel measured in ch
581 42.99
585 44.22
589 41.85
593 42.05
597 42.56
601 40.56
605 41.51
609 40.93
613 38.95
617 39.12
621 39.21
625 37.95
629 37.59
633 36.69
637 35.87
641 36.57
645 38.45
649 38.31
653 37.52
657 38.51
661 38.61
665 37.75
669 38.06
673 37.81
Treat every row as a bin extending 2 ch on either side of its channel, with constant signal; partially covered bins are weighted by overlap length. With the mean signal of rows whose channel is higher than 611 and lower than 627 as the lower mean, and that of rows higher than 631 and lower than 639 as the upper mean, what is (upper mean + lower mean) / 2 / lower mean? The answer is 0.967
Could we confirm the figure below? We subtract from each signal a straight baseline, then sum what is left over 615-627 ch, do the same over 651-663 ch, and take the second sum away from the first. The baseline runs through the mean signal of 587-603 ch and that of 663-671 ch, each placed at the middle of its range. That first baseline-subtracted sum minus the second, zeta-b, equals -4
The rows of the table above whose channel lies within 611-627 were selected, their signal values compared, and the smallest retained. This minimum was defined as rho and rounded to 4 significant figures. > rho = 37.95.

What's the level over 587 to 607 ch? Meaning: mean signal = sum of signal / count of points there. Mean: 41.7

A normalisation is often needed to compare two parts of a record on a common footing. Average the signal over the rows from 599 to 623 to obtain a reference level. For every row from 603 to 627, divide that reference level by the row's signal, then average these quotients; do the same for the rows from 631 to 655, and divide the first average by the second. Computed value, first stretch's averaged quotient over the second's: 0.94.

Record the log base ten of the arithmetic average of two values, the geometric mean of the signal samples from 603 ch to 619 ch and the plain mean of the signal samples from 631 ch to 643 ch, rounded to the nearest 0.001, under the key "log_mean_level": 1.583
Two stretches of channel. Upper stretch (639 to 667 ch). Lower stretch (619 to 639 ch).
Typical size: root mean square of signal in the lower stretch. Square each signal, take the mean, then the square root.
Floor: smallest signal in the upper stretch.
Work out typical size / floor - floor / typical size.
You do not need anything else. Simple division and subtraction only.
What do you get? 0.05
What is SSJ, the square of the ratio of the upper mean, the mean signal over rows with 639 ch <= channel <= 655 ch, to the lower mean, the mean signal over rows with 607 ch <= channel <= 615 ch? 0.892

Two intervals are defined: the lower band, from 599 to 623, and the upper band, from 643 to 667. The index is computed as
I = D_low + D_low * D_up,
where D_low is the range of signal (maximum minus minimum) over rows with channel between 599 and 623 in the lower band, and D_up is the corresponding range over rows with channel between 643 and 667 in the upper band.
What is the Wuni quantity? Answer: 5.4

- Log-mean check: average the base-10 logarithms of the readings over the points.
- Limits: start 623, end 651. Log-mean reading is 1.57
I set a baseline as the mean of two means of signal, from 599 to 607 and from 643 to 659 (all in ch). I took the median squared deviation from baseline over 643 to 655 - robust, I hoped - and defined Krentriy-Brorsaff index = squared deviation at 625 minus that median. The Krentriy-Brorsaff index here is 1.1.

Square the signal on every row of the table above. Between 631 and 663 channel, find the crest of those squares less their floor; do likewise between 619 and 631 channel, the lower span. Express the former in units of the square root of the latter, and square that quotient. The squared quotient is 335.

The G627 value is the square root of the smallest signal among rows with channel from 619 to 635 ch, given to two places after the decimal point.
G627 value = 6.06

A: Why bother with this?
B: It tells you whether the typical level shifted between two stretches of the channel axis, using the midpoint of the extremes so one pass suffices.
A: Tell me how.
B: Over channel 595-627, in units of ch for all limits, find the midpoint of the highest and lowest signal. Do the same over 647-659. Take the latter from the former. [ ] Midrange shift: 2.2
